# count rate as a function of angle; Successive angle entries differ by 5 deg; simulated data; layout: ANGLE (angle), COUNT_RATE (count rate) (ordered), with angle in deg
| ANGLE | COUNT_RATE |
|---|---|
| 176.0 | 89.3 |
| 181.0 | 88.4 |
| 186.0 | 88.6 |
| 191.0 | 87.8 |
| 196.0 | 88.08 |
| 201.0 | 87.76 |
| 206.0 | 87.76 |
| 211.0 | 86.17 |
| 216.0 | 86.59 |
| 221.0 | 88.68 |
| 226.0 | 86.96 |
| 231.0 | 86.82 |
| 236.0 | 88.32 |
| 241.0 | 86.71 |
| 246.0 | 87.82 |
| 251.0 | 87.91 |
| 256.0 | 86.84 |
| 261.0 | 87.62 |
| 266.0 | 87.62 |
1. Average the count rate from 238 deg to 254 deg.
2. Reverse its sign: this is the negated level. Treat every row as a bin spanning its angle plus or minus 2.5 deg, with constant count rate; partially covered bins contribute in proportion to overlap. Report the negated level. -87.5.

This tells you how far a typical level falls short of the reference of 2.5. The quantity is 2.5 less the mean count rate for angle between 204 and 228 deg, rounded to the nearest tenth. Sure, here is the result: -84.7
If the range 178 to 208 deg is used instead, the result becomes -85.6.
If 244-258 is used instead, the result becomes -85.0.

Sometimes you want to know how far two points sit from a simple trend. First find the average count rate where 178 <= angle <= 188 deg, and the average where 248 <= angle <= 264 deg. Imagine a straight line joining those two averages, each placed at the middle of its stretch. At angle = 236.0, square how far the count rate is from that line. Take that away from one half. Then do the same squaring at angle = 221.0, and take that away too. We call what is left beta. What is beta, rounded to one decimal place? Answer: -0.3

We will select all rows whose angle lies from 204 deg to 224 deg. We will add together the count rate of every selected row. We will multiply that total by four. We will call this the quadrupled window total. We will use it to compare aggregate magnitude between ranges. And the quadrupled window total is 1397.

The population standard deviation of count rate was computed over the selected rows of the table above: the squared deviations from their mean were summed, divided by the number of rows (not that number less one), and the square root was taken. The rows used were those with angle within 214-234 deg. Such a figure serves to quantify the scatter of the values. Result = 0.83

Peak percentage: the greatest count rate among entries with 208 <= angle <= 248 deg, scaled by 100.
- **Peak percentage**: 8868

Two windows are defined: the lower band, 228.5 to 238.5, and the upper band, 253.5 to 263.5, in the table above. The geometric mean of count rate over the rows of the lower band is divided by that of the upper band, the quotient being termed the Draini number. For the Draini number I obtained 1.004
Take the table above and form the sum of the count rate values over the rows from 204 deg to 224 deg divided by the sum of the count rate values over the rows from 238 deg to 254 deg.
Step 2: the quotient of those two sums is 1.3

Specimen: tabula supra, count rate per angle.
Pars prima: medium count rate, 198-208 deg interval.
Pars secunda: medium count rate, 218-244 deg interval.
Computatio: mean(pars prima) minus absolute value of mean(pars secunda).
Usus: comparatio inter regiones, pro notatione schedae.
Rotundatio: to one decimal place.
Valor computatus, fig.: 0.3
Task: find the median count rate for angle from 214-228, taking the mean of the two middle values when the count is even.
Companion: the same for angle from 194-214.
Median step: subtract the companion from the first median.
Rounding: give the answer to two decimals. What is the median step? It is -0.80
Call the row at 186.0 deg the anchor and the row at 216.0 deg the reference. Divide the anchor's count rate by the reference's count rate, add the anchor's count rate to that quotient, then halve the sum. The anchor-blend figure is 44.81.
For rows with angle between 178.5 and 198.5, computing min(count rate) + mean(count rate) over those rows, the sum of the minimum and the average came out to 176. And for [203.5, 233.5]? 173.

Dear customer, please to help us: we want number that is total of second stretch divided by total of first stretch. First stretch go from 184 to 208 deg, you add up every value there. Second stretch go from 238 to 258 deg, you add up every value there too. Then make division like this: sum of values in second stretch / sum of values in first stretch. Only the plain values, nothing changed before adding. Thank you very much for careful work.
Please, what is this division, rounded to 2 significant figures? 0.79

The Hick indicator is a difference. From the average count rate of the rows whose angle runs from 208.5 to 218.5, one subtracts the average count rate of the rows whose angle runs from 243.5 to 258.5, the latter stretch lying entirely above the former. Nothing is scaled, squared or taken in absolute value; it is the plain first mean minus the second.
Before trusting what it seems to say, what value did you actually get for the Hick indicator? -1.1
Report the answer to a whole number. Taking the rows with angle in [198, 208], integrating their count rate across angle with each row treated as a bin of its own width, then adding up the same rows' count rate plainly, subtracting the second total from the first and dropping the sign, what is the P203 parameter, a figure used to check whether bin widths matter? 702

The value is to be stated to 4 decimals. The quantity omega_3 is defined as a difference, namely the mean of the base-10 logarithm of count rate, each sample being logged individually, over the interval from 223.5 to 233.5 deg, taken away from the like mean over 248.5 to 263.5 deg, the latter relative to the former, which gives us 0.0028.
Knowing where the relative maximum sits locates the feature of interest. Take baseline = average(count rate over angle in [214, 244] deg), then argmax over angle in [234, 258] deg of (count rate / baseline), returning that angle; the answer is 236.0 deg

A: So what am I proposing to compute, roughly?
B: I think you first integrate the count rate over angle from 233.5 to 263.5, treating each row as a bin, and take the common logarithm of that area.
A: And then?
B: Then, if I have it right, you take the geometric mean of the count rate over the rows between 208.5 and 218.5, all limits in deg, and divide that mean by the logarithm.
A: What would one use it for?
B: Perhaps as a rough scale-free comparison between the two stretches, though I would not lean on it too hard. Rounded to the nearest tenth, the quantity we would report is 25.3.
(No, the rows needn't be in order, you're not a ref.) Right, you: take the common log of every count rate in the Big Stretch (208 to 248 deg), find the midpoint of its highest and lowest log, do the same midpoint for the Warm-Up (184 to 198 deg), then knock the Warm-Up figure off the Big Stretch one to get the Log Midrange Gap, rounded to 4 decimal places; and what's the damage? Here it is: -0.0039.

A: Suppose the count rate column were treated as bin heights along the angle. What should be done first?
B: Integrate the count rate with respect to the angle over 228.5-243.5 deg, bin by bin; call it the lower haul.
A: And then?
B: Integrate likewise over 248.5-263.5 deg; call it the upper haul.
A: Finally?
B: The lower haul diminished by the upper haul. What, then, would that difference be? -3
